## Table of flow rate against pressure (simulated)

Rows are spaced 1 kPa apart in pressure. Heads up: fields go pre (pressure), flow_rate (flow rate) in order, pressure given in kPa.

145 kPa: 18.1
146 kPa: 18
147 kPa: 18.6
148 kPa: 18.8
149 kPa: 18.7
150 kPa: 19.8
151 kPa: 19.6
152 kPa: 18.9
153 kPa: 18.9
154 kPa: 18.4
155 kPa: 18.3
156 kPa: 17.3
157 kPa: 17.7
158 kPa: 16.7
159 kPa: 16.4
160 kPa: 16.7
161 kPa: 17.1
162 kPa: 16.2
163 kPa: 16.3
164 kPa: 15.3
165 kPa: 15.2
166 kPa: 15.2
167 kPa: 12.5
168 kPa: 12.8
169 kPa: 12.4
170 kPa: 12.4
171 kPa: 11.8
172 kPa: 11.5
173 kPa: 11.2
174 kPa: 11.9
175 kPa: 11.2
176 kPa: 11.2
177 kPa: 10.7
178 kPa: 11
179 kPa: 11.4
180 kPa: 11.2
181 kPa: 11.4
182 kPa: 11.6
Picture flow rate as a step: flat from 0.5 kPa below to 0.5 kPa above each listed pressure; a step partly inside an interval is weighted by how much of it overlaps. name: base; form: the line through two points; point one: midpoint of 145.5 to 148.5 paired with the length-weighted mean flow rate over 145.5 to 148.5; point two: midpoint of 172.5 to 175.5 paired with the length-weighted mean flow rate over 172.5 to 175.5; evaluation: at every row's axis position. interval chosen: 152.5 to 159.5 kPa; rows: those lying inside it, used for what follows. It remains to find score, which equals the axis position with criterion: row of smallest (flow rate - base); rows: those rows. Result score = 159 kPa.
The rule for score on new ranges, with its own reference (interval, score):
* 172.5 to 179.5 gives 173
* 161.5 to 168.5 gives 167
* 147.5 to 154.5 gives 148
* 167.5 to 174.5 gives 173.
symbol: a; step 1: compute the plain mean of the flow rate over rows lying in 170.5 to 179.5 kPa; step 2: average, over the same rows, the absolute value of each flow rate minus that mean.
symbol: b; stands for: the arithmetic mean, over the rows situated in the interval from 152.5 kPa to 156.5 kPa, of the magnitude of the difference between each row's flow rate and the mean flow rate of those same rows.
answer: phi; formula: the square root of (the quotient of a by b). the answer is 0.8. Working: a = 0.29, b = 0.5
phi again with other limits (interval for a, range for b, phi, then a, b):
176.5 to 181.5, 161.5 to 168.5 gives 0.4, 0.23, 1.2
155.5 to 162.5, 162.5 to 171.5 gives 0.5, 0.42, 1.5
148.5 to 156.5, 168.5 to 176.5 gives 1.2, 0.56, 0.4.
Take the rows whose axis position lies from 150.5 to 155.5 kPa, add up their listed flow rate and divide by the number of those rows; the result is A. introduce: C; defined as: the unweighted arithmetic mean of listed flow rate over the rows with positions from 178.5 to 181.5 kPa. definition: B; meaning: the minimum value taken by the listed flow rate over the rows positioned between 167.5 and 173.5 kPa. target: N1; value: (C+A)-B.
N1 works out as 19.0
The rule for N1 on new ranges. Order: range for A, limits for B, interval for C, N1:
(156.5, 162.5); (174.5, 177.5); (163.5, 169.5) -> 20.0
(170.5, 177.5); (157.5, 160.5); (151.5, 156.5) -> 13.3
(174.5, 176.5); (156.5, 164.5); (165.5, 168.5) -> 9.4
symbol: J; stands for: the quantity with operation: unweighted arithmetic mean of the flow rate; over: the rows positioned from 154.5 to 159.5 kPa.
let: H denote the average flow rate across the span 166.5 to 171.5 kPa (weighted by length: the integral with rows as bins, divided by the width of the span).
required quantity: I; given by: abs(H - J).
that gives 4.9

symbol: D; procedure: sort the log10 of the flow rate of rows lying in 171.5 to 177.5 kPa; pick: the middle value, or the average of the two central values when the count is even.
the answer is 1.05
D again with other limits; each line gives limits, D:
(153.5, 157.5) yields 1.26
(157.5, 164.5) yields 1.21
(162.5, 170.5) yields 1.14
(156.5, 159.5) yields 1.22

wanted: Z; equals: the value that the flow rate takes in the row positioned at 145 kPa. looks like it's 18.1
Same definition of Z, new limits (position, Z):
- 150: 19.8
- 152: 18.9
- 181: 11.4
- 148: 18.8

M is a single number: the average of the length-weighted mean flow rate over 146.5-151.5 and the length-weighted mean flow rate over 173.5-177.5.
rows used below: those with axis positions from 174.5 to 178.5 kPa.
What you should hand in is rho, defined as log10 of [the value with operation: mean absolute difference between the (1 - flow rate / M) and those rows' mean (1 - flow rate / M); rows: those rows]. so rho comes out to -1.94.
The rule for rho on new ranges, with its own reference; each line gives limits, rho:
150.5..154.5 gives -1.67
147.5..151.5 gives -1.50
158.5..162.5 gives -1.70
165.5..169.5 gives -1.19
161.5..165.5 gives -1.48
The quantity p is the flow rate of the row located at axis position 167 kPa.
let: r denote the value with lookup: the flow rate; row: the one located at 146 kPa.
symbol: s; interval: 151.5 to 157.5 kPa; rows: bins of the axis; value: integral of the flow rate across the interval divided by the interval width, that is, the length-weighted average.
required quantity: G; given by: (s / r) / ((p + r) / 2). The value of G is 0.07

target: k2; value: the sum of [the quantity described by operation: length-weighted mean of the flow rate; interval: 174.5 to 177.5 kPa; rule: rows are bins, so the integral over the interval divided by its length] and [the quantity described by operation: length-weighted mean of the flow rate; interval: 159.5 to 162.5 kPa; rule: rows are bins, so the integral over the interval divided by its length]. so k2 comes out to 27.7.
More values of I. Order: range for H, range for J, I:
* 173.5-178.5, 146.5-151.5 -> 7.9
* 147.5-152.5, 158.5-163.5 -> 2.6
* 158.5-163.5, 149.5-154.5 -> 2.6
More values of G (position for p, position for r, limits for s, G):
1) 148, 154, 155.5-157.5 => 0.05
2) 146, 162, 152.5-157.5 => 0.07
